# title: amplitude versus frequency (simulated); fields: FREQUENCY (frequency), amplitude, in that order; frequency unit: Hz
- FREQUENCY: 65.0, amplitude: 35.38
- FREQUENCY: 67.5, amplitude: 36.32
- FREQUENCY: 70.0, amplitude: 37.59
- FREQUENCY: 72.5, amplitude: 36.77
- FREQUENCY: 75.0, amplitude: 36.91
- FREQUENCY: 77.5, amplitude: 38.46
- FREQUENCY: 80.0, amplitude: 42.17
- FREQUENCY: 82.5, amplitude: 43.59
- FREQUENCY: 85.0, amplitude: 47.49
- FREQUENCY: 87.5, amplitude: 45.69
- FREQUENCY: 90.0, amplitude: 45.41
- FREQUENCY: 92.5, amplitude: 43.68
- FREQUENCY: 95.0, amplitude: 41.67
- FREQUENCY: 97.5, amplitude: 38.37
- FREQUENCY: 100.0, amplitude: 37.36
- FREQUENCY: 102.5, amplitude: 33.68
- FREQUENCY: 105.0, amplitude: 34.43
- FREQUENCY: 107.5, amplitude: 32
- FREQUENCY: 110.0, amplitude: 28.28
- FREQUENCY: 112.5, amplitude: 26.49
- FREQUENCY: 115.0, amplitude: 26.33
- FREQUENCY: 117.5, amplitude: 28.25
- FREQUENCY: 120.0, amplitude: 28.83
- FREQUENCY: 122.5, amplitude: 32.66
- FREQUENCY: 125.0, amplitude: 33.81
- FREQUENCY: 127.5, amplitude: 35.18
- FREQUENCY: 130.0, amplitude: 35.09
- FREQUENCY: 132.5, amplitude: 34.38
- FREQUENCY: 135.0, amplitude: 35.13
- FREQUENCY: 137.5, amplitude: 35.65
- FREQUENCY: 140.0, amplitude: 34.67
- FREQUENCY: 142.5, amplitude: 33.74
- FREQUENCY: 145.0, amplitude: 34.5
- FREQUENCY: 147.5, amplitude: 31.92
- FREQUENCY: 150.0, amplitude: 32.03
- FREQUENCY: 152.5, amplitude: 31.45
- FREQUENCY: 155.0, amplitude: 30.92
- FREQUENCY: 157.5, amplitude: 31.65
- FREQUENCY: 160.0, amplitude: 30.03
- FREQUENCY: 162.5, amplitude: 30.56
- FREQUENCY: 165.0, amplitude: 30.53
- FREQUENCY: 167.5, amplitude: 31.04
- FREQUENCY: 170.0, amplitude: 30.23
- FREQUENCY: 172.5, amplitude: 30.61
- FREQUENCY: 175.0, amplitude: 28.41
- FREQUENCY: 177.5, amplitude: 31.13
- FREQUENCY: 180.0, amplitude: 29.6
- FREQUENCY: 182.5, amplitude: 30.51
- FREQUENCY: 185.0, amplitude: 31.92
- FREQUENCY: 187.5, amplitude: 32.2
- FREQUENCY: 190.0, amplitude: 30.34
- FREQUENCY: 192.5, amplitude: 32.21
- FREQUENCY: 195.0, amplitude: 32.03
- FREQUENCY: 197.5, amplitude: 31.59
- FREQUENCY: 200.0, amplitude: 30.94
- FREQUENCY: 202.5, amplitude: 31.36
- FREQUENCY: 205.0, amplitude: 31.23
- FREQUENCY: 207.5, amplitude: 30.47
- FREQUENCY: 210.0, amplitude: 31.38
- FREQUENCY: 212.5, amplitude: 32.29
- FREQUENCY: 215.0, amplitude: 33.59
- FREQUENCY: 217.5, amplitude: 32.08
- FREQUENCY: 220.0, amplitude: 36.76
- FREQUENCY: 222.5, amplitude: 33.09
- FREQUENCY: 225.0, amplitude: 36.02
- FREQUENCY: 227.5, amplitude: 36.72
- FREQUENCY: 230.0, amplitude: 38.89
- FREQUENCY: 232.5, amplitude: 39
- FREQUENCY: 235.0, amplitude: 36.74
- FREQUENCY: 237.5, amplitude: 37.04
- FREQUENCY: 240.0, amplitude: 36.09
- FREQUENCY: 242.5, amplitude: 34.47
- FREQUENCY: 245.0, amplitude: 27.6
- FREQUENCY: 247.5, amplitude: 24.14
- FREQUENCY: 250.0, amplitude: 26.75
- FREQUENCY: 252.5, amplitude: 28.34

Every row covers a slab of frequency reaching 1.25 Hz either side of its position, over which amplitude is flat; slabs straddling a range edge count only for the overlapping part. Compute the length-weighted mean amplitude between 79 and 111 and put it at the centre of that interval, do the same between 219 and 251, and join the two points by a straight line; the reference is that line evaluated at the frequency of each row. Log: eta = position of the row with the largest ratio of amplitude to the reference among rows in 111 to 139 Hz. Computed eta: 137.5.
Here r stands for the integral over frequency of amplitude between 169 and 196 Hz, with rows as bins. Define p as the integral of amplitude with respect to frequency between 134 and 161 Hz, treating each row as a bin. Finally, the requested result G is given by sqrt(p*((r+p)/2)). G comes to 874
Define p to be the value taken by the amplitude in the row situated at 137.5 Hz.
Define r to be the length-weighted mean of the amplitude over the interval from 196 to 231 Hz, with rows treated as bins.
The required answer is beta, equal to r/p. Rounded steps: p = 35.65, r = 33.3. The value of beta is 0.93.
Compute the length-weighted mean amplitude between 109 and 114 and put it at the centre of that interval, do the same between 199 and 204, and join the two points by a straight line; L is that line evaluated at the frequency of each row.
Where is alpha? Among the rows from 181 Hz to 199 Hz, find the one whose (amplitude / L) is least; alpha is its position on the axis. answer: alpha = 190.0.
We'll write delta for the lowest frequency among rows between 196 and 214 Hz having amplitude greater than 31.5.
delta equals 197.5 Hz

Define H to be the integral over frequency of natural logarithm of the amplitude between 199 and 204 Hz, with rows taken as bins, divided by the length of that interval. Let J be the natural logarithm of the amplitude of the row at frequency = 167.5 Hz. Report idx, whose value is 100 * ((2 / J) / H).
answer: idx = 16.9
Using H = 3.44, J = 3.44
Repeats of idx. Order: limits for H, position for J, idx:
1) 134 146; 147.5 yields 16.3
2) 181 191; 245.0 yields 17.5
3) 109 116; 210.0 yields 17.6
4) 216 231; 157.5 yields 16.2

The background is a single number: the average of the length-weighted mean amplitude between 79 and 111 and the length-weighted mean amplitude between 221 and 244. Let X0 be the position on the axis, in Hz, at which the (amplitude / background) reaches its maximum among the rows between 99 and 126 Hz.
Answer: 100.0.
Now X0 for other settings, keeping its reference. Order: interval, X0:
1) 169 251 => 232.5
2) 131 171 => 137.5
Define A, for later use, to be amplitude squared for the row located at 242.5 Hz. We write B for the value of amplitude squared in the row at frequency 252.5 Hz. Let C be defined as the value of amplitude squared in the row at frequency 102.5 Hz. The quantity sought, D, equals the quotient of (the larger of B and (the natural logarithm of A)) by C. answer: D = 0.7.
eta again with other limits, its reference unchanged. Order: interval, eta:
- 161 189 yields 187.5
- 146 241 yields 232.5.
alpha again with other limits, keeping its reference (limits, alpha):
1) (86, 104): 102.5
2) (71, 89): 75.0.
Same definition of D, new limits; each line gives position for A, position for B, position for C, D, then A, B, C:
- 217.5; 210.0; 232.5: 0.6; 1029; 985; 1521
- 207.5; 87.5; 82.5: 1.1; 928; 2088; 1900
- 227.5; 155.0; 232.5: 0.6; 1348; 956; 1521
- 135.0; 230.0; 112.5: 2.2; 1234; 1512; 702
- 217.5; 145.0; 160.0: 1.3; 1029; 1190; 902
